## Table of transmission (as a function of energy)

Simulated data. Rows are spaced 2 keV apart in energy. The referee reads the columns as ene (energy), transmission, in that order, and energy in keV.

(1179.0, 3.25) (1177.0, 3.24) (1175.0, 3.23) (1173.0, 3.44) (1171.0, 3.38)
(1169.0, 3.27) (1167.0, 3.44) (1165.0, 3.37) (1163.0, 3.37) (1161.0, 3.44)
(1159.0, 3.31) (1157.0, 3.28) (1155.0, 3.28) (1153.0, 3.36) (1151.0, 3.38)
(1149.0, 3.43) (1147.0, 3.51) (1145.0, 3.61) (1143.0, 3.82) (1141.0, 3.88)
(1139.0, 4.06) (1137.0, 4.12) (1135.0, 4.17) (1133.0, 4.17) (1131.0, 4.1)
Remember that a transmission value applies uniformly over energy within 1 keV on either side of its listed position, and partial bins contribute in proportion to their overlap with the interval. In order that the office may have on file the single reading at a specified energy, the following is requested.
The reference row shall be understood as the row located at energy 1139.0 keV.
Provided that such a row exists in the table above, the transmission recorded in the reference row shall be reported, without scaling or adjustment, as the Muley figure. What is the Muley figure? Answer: 4.06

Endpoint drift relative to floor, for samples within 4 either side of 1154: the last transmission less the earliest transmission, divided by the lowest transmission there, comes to -0.030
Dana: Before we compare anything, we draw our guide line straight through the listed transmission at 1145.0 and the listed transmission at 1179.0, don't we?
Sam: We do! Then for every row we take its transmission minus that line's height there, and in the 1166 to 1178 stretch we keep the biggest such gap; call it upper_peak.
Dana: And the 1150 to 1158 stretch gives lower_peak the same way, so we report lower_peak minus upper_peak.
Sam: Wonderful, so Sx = -0.3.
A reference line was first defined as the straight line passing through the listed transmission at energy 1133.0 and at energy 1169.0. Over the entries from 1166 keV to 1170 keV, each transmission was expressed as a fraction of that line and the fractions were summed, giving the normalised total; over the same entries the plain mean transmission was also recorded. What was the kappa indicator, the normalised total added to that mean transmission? 5.39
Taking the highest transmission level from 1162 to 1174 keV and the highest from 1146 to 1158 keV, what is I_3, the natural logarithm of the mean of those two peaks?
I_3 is 1.25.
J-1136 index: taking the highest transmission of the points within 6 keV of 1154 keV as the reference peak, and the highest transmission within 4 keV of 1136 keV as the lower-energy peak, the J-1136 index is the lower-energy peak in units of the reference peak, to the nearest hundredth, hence 1.22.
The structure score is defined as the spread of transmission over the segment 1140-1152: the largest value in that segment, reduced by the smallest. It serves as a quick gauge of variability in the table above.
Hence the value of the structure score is 0.50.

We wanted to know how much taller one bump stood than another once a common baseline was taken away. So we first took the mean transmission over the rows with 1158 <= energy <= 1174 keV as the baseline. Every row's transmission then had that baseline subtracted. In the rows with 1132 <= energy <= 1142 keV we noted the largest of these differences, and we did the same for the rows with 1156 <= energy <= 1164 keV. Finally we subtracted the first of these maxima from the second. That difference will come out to -0.7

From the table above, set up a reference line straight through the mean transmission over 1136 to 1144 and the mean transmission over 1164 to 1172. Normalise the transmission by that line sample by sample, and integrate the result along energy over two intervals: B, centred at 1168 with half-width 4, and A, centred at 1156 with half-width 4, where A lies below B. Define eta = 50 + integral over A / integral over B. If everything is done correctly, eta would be 50.9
